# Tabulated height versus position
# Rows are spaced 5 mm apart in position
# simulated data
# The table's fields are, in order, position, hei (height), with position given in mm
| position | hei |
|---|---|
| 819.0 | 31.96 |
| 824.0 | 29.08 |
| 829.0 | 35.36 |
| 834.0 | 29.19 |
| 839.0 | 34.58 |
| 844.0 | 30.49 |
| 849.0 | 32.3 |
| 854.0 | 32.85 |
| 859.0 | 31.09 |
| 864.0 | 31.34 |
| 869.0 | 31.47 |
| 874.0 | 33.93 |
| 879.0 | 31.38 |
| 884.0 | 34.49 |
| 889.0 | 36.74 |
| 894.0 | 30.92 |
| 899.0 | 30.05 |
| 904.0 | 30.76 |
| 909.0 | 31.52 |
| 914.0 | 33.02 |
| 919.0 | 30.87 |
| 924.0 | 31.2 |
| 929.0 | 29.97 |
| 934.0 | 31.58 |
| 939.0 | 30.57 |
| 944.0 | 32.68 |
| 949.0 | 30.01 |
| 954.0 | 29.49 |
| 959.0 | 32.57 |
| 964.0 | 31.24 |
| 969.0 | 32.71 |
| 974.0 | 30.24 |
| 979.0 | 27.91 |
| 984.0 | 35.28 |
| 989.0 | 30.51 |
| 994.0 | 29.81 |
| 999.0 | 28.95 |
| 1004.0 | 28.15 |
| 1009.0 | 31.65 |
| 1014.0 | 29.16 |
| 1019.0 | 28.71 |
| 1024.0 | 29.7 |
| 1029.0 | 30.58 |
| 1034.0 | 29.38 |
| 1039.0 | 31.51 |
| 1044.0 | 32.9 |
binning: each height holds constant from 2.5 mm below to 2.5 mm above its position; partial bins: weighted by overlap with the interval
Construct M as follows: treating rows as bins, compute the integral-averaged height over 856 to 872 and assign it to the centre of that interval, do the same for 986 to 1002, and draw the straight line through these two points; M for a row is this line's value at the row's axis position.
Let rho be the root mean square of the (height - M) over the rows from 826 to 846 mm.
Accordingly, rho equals 2.7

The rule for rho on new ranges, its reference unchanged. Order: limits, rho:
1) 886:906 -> 2.8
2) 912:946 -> 1.3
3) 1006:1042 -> 1.2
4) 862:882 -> 1.3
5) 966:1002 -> 2.4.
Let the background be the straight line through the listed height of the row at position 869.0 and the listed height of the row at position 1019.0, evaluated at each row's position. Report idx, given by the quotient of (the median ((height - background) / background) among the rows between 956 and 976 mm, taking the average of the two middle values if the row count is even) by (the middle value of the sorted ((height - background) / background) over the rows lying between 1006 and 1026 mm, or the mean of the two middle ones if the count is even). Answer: 2.9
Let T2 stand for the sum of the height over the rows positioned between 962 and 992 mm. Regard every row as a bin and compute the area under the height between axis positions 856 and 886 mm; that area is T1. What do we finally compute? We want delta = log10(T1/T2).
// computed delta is 0.712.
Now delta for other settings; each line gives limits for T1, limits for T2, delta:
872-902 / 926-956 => 0.728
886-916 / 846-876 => 0.699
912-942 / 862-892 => 0.672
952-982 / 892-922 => 0.693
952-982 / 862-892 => 0.666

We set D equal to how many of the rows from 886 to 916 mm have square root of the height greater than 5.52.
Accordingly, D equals 5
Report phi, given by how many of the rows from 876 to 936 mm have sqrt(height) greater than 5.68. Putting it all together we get 3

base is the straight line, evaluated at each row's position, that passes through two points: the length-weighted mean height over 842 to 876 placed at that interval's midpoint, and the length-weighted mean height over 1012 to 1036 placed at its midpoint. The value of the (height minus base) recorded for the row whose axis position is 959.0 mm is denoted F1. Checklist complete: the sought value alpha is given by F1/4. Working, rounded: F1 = 2.1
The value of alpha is 0.5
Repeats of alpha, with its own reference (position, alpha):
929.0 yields -0.2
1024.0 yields 0.0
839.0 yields 0.6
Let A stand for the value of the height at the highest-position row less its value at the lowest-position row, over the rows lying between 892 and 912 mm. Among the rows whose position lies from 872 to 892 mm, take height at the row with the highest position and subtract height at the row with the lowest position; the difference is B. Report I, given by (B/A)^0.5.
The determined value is 2.2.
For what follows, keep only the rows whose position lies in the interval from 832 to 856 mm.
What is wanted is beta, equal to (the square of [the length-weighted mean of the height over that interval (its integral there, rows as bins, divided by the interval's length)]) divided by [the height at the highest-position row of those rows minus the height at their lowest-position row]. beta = 278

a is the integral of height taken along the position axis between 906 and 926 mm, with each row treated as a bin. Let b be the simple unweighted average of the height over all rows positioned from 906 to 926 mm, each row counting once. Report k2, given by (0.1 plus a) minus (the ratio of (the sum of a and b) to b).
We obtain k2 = 612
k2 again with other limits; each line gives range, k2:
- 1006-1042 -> 1047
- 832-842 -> 309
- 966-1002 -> 1070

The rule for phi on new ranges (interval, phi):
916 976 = 3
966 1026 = 2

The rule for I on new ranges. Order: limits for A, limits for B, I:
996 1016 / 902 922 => 0.7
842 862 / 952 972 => 2.3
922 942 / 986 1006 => 1.9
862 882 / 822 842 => 11.7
